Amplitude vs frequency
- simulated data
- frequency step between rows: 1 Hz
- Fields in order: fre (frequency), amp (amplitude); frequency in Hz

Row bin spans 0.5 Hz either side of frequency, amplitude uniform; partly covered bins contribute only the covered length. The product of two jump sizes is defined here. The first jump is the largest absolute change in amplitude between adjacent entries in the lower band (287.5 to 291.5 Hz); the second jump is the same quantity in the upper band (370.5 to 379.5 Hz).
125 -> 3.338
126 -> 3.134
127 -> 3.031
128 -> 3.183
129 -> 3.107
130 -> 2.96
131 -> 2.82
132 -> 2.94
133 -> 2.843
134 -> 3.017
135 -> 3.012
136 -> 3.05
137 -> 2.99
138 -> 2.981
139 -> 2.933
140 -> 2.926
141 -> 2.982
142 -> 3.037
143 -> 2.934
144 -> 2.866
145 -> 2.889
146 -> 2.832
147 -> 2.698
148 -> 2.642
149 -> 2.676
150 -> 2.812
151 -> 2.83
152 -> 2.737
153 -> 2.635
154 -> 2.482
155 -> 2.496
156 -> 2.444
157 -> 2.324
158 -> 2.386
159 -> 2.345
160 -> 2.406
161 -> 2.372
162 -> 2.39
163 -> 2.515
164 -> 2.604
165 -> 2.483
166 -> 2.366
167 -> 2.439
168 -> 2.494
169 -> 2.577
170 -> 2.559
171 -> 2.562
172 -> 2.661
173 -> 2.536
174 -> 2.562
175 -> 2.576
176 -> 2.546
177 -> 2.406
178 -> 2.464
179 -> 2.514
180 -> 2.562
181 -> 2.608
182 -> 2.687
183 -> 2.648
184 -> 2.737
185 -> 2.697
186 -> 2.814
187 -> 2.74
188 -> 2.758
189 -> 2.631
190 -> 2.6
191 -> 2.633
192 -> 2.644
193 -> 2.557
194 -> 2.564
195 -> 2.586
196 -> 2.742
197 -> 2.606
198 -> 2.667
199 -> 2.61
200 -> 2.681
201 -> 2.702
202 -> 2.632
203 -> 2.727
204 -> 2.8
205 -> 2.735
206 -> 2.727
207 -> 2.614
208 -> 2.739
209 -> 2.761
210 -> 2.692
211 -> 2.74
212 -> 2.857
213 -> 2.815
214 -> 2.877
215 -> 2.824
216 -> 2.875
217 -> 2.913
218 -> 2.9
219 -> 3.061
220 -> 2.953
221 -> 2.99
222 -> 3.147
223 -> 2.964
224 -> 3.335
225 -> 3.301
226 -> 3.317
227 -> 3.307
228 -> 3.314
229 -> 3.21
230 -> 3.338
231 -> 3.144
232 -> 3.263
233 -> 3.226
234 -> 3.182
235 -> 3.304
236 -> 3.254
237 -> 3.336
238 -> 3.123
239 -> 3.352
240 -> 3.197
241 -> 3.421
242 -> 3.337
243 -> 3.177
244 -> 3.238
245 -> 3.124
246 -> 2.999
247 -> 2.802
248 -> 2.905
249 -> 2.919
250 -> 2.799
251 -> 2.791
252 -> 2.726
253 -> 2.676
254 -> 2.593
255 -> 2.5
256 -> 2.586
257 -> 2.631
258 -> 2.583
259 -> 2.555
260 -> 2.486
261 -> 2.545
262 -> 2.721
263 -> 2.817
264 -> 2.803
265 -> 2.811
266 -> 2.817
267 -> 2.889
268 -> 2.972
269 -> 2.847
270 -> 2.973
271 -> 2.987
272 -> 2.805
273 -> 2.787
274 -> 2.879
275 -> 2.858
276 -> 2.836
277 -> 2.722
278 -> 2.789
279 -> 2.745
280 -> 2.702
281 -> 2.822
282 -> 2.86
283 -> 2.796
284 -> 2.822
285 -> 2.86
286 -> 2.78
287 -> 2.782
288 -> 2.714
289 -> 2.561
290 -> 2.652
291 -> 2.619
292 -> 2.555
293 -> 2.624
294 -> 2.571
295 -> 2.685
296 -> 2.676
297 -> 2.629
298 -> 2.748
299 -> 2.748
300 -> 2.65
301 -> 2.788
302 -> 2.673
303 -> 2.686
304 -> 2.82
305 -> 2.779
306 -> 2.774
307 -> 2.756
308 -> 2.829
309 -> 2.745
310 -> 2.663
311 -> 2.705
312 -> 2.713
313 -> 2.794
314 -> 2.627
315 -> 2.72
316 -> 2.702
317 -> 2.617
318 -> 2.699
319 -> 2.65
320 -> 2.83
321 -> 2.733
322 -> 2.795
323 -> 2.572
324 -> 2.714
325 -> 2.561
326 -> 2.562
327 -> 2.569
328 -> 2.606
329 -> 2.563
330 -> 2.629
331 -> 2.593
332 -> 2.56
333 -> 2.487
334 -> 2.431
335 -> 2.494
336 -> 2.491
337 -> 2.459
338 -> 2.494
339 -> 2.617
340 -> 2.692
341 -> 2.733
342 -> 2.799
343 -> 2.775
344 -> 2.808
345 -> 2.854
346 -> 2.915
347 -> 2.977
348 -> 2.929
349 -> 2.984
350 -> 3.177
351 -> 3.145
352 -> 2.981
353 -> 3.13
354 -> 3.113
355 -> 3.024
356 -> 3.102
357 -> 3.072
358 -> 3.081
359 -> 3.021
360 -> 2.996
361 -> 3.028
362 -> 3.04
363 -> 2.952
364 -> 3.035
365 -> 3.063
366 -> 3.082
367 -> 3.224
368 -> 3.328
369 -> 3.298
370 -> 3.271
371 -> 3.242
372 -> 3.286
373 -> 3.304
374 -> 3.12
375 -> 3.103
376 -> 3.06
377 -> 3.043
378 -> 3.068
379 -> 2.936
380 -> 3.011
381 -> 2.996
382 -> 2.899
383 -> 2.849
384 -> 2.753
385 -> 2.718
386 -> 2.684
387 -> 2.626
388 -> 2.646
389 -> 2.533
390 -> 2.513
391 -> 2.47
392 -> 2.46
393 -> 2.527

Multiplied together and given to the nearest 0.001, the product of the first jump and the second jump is 0.028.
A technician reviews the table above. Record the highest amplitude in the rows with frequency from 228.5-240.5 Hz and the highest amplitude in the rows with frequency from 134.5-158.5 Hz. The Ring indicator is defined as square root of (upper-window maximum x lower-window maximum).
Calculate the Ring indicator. 3.20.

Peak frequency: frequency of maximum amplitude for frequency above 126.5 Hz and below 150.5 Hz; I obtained 128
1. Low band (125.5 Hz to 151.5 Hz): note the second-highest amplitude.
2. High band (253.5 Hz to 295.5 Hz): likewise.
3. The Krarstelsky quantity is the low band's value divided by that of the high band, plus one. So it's 2.05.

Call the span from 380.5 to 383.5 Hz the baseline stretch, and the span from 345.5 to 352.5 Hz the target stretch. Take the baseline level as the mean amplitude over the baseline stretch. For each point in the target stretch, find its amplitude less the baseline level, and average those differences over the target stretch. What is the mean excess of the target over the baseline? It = 0.10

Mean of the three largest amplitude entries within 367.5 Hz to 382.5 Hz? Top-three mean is 3.31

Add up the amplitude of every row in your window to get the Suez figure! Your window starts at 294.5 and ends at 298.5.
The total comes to 10.7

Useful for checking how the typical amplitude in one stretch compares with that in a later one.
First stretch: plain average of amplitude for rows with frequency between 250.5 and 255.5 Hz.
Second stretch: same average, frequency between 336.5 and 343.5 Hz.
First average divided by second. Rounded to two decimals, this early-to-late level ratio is 1.00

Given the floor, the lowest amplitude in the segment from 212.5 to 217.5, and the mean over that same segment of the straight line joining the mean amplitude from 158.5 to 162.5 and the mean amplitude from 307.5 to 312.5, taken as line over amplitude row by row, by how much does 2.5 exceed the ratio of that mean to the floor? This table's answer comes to 2.19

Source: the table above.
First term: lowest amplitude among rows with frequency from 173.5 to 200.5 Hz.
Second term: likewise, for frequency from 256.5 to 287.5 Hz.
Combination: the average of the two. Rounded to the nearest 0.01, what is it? 2.45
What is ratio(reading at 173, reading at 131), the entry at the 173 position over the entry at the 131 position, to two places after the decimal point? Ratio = 0.90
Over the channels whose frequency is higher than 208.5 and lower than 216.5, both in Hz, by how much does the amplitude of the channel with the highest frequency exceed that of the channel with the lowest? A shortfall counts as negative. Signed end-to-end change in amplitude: 0.11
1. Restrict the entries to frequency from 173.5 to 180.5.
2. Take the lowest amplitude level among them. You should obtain 2.406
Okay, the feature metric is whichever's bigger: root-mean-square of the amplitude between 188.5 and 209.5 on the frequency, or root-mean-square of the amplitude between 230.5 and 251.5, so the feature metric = 3.1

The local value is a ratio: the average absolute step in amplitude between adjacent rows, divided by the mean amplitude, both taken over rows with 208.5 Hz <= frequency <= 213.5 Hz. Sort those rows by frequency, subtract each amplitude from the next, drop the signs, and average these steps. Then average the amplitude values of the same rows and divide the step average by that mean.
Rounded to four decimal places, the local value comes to 0.0249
